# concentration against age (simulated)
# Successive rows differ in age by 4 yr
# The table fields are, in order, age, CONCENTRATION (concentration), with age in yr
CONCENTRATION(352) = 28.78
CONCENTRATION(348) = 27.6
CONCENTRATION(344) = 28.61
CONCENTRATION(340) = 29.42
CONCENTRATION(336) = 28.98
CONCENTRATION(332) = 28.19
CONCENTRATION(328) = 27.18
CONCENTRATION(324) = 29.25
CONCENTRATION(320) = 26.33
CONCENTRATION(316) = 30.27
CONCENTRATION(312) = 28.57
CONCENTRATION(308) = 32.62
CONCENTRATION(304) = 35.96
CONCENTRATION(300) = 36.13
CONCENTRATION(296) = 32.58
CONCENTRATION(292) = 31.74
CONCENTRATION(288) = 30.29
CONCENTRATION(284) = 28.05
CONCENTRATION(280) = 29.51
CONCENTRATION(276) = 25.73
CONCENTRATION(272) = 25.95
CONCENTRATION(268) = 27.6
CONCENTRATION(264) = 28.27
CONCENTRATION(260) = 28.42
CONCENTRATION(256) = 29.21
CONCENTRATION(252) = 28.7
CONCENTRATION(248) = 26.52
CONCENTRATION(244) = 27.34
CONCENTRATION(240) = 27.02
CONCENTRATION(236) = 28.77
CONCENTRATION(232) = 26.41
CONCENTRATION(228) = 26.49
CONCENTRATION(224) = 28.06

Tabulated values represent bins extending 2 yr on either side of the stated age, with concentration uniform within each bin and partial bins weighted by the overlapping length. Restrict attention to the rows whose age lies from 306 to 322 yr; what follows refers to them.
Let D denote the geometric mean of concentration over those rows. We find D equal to 29.4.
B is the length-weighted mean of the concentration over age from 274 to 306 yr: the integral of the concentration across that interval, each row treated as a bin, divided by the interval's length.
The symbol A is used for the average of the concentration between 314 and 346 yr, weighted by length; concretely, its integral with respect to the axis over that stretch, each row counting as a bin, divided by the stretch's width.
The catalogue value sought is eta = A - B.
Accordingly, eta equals -2.7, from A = 28.5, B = 31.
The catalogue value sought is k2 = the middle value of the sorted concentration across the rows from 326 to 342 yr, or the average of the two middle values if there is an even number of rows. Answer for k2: 28.6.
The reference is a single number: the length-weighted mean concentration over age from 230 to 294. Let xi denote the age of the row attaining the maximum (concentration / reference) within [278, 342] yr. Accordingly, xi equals 300 yr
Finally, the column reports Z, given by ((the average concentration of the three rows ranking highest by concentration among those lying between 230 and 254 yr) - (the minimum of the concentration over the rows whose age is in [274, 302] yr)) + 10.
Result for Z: 13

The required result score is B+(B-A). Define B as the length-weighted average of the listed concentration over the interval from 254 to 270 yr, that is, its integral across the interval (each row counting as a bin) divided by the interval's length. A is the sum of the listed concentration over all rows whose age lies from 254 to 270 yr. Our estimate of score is -57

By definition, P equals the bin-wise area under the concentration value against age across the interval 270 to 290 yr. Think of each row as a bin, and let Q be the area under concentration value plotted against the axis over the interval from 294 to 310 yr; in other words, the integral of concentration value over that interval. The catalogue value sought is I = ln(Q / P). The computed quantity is 0.0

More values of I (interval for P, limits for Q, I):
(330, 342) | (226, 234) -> -0.5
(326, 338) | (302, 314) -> 0.1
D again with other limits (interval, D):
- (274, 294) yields 29.0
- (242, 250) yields 26.9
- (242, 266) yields 28.1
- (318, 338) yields 28.0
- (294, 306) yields 34.9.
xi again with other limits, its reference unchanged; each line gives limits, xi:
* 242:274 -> 256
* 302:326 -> 304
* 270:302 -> 300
